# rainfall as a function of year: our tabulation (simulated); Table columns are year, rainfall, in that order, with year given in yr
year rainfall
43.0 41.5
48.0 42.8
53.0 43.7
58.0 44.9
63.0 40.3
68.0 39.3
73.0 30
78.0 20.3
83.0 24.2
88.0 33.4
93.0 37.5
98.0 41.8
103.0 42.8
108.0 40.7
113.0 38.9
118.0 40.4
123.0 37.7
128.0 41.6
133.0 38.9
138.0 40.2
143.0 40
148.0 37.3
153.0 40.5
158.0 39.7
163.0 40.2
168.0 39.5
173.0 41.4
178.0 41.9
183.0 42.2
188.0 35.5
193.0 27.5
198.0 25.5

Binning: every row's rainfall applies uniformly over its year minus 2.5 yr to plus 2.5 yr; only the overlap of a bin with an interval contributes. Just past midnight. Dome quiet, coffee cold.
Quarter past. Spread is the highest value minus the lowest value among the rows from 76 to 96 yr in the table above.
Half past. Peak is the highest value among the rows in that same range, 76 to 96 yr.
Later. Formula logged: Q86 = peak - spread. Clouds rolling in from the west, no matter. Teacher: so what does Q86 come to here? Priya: 20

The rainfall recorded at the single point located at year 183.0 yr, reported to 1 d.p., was 42.2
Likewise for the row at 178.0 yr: 41.9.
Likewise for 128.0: 41.6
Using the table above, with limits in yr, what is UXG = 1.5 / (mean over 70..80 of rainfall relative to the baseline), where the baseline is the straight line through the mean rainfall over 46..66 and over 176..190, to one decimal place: -0.1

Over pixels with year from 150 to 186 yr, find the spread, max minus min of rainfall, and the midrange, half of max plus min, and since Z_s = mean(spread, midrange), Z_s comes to 21.8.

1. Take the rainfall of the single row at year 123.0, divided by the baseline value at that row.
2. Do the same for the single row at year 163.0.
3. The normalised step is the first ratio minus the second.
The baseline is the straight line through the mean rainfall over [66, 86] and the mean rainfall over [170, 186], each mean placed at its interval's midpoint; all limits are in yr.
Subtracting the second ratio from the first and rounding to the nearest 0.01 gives 0.08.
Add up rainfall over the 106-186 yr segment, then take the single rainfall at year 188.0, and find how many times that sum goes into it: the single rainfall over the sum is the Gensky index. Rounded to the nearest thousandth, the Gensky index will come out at 0.055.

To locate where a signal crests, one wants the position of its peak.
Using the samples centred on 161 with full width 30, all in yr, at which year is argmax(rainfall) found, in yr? 173.0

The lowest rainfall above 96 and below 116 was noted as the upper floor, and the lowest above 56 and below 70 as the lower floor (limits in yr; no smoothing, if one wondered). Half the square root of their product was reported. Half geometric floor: 19.5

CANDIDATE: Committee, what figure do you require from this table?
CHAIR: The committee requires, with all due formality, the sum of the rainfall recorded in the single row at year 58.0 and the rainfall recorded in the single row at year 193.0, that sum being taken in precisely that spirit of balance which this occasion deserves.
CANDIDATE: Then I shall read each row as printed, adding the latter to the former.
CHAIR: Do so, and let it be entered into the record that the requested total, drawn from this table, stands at 72.4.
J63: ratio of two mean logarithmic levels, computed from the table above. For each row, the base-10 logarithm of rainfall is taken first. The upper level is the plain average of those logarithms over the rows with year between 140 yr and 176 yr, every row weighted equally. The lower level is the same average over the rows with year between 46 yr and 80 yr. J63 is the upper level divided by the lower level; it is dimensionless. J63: 1.03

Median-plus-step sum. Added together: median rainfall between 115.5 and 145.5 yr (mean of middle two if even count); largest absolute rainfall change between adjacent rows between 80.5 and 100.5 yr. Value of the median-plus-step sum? 49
